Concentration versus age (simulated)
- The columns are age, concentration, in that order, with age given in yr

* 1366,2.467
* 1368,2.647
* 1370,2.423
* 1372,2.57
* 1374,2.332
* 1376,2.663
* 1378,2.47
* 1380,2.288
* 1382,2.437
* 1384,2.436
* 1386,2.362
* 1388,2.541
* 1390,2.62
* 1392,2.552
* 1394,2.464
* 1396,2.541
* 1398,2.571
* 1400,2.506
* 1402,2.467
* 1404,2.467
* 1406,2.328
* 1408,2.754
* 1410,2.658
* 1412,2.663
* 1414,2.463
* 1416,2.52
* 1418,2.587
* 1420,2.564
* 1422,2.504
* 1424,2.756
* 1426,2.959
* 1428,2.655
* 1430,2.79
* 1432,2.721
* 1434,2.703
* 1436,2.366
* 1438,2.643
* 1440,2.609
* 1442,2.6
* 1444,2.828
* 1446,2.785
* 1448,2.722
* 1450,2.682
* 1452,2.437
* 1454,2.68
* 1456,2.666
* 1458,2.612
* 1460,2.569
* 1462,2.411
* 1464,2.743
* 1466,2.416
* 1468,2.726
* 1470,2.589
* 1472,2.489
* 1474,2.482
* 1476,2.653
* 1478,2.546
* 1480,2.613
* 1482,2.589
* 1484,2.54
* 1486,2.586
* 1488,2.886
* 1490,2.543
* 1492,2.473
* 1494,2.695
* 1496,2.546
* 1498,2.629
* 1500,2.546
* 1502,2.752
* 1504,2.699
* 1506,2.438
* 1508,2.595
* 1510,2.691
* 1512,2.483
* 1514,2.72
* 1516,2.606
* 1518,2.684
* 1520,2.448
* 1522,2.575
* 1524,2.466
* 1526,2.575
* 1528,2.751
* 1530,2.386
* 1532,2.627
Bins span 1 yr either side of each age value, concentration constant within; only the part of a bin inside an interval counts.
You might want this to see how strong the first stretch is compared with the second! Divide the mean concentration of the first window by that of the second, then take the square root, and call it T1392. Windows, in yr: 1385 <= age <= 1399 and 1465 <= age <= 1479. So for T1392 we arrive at 0.993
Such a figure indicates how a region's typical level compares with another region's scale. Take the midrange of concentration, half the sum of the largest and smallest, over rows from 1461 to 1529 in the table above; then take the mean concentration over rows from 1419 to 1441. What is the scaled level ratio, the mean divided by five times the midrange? 0.201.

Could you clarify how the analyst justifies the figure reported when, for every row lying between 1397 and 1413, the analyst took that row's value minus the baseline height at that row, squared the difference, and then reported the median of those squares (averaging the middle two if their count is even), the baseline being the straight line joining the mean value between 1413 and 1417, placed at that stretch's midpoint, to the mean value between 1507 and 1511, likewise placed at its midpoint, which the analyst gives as 0.017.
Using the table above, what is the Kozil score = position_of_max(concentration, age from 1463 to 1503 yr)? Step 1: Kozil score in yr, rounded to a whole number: 1488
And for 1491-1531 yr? 1502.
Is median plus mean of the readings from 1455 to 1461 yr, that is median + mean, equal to 5.23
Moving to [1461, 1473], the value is 5.10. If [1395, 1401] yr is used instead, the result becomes 5.08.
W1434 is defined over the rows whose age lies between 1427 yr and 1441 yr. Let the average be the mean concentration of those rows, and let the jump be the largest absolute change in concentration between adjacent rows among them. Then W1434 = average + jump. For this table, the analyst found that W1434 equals 2.98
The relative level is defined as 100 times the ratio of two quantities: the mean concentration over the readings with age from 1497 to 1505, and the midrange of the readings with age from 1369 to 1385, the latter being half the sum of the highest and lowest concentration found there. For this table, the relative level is 107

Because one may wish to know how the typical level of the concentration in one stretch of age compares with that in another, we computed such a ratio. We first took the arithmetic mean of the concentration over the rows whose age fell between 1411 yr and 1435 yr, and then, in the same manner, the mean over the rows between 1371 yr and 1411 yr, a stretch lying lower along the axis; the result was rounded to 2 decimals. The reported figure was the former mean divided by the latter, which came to 1.06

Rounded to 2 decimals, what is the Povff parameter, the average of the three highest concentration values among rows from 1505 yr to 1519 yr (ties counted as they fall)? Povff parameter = 2.70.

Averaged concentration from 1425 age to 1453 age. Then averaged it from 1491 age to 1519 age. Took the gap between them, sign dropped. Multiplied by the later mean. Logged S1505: 0.18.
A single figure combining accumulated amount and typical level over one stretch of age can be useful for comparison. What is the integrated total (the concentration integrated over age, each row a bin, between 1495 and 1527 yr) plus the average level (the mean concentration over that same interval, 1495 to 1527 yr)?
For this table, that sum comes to 85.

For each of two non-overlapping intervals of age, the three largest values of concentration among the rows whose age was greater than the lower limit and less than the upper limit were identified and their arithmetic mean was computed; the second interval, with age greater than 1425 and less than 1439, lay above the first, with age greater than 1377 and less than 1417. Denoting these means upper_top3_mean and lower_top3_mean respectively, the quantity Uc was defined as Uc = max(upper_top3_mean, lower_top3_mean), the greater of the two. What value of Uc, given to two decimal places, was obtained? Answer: 2.82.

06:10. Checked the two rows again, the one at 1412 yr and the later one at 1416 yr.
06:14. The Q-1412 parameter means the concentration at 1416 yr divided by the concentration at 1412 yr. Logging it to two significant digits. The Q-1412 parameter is 0.95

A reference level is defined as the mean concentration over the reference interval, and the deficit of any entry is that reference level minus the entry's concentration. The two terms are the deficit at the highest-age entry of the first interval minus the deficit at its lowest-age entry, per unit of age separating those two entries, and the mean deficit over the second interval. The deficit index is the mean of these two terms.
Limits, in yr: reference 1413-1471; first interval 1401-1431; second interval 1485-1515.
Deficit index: 0.000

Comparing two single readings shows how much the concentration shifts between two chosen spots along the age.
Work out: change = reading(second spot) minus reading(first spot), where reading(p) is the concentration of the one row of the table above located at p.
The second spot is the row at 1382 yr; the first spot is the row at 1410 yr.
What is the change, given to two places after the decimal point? -0.22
